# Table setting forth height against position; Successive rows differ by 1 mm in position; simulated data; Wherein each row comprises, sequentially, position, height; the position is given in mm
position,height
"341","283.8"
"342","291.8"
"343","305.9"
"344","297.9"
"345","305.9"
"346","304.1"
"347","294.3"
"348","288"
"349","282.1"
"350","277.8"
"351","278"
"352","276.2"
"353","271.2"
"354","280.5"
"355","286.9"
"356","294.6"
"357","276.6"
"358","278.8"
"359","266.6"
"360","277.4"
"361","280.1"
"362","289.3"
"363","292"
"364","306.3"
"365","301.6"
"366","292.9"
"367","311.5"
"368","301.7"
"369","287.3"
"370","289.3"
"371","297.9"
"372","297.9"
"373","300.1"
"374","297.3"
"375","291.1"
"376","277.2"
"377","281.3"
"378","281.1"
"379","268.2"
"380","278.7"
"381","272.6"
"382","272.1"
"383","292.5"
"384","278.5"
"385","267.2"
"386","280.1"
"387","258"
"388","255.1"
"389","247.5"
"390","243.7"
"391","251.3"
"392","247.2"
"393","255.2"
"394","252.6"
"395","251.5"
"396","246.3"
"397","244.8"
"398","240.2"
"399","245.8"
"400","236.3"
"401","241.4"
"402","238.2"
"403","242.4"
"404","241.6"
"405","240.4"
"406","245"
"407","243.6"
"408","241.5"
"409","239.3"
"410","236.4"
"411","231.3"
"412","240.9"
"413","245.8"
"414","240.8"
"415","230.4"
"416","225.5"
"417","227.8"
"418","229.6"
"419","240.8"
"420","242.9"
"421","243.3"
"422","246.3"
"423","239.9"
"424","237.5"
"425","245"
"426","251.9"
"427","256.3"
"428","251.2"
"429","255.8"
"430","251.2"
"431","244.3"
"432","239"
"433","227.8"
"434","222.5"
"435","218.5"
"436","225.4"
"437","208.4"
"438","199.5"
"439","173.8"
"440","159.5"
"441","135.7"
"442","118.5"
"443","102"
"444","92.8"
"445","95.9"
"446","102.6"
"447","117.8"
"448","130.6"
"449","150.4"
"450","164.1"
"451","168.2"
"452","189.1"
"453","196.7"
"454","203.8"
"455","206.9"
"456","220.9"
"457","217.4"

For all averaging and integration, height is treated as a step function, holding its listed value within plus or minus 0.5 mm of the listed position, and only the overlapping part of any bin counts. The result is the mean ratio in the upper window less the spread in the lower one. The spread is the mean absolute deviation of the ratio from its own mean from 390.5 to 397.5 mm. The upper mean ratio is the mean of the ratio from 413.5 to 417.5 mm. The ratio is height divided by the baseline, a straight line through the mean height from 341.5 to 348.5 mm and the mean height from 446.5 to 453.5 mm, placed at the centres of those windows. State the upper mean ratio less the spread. 1.11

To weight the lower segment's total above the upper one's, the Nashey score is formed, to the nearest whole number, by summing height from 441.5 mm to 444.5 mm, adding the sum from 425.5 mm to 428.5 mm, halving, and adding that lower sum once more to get 1296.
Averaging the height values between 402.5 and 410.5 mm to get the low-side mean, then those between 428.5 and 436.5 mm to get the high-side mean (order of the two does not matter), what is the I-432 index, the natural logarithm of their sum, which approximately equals 6.17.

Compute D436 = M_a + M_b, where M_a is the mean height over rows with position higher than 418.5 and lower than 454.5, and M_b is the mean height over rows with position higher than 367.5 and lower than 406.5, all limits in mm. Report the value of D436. 461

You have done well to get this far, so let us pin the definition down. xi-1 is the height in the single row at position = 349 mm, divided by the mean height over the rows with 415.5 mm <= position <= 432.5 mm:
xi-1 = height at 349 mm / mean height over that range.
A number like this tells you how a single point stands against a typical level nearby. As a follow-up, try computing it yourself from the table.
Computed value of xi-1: 1.16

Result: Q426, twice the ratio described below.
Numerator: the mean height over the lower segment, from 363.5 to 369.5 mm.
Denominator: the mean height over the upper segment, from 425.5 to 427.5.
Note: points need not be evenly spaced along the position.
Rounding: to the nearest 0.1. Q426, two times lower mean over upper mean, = 2.4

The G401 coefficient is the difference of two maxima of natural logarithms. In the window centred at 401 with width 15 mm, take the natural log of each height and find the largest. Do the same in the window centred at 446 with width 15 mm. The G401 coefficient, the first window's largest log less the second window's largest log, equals 0.25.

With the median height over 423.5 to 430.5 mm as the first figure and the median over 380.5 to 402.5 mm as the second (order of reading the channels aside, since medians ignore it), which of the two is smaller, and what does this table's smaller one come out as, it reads 251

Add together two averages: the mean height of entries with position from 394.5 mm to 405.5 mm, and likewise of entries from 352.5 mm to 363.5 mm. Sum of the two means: 524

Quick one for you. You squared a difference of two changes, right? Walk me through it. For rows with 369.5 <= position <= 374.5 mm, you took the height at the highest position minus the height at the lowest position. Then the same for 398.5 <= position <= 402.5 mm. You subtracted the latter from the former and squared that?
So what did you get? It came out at 243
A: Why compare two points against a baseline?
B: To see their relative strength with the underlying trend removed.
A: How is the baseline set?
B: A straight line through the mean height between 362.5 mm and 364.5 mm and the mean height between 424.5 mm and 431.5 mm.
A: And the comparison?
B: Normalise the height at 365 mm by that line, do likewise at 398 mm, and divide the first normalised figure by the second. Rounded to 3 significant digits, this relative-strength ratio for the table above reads 1.15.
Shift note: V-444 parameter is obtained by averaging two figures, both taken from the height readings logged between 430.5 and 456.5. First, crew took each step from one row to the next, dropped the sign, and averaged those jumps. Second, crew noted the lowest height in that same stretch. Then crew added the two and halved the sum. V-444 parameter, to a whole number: 52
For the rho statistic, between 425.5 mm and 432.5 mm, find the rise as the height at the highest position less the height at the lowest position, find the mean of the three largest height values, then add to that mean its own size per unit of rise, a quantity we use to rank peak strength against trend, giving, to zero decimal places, 235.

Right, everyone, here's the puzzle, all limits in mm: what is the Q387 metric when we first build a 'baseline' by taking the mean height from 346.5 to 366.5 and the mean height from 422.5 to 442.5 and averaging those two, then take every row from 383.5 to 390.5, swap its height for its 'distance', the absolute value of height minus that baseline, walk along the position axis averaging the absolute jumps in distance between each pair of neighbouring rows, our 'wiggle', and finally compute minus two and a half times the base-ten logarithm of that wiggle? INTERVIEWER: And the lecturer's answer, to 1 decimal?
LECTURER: -2.4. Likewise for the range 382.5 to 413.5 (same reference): -1.8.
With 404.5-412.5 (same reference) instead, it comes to -1.5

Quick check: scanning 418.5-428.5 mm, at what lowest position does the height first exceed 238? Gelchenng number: 419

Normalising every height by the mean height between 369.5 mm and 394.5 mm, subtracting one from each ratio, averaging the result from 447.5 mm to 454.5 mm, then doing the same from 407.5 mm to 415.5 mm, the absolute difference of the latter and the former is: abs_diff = 0.24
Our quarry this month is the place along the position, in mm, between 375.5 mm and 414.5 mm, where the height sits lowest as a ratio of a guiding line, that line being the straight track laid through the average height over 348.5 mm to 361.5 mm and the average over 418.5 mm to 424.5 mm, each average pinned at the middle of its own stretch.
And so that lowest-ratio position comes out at 400 mm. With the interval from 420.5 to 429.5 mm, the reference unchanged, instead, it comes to 424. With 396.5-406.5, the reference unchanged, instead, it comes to 400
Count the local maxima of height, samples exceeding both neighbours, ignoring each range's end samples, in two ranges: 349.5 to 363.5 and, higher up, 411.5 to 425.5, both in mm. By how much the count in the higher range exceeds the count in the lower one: -1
